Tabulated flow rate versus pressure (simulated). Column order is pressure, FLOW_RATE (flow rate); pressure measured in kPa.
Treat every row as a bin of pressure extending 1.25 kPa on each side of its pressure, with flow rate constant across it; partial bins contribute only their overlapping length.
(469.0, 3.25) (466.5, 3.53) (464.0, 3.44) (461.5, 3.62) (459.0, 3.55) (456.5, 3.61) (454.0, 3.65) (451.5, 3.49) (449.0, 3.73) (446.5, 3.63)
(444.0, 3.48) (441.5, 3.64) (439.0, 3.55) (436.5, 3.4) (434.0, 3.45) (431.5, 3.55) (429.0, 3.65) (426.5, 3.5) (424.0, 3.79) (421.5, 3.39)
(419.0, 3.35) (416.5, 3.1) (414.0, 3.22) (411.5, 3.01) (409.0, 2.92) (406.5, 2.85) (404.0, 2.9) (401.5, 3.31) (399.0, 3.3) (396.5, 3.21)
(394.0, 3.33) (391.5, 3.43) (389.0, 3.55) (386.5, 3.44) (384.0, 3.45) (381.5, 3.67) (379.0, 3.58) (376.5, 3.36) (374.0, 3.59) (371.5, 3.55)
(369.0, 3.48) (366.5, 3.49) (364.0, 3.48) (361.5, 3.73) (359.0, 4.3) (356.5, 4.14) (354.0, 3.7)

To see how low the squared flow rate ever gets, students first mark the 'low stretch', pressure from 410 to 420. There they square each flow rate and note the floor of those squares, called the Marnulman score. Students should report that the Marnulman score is 9.1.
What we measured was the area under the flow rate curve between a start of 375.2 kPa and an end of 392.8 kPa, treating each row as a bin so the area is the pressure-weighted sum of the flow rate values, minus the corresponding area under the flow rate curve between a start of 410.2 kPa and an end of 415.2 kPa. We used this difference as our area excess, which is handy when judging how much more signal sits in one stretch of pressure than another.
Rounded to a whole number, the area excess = 46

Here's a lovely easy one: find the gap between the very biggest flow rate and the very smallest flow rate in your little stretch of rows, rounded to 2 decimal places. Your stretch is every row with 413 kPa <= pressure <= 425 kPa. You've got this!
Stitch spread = 0.69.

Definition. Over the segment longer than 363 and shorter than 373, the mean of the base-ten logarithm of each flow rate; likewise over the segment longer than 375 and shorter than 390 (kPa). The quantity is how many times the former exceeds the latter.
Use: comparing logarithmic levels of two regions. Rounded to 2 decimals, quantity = 1.00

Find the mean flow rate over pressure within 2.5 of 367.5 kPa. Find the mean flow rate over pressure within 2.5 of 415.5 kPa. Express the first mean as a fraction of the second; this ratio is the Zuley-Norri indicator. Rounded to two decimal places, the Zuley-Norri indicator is 1.10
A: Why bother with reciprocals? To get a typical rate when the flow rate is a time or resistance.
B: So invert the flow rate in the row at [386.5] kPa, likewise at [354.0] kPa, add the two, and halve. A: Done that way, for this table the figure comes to 0.280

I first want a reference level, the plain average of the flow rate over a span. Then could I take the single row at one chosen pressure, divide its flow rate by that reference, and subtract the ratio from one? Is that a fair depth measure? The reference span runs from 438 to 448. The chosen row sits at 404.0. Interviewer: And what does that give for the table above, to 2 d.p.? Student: 0.19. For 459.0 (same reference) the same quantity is 0.01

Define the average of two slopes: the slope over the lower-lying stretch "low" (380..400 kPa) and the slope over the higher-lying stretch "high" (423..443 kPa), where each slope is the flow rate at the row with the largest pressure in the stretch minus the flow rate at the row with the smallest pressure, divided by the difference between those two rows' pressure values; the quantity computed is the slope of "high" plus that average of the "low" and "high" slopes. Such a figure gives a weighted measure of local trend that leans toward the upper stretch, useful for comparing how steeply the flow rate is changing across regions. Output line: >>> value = -0.02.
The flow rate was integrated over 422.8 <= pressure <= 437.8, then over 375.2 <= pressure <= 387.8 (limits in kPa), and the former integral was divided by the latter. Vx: 1.2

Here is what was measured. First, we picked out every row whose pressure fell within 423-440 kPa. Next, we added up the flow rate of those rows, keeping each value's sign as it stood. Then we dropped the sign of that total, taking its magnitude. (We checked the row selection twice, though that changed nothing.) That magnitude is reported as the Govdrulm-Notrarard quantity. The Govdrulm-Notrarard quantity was 24.9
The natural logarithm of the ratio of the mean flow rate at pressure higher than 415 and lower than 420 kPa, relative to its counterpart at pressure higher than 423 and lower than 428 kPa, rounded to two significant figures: -0.12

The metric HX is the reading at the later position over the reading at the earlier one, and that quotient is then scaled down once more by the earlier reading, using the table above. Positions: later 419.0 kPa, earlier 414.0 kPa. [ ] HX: 0.323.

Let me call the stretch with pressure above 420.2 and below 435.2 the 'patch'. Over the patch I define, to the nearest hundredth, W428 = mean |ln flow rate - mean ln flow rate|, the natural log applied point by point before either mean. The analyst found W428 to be 0.03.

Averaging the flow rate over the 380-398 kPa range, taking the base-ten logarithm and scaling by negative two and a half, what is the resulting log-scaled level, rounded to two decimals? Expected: -1.34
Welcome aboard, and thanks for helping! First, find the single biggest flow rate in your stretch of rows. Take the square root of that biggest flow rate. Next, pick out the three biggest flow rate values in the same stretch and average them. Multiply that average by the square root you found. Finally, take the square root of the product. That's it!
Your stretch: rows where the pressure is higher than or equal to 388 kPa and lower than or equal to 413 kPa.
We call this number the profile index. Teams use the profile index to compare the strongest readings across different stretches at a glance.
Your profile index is 2.54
